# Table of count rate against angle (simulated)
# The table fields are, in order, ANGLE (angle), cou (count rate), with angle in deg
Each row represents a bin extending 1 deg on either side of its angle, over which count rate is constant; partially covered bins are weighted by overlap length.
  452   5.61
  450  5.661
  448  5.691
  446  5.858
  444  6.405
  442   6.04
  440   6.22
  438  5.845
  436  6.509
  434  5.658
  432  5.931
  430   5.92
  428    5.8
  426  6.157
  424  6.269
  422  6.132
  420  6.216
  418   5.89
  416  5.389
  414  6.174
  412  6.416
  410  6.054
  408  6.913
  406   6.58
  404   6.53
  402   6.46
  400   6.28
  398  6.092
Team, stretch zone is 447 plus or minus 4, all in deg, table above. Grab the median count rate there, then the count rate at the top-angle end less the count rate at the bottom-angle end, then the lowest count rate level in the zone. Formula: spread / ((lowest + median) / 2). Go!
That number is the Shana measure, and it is -0.13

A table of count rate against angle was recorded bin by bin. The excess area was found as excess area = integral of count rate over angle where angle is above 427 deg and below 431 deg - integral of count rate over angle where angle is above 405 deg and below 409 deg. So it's -3.5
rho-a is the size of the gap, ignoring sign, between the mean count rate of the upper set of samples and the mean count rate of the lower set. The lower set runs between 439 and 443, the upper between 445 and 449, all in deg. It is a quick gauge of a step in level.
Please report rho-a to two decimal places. 0.36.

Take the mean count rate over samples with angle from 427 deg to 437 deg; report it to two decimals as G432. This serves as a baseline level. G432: 5.96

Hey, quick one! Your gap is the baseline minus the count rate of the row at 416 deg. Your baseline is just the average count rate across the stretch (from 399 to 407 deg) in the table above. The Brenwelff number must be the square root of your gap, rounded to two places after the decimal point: 1.04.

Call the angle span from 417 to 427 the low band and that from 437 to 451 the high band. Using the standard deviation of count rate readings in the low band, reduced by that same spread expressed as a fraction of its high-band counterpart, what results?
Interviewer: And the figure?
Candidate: -0.38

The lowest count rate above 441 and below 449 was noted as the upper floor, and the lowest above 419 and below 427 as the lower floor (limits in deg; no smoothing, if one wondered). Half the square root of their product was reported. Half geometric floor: 2.95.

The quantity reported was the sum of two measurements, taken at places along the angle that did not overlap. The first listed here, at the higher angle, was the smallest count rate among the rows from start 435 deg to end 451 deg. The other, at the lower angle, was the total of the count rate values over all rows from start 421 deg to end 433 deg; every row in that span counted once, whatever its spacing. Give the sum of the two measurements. 42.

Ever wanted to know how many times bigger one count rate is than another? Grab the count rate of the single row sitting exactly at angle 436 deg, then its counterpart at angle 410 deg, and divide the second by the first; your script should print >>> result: 0.93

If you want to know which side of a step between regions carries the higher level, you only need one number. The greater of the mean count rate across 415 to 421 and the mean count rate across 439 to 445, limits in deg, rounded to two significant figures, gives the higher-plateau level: 6.2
